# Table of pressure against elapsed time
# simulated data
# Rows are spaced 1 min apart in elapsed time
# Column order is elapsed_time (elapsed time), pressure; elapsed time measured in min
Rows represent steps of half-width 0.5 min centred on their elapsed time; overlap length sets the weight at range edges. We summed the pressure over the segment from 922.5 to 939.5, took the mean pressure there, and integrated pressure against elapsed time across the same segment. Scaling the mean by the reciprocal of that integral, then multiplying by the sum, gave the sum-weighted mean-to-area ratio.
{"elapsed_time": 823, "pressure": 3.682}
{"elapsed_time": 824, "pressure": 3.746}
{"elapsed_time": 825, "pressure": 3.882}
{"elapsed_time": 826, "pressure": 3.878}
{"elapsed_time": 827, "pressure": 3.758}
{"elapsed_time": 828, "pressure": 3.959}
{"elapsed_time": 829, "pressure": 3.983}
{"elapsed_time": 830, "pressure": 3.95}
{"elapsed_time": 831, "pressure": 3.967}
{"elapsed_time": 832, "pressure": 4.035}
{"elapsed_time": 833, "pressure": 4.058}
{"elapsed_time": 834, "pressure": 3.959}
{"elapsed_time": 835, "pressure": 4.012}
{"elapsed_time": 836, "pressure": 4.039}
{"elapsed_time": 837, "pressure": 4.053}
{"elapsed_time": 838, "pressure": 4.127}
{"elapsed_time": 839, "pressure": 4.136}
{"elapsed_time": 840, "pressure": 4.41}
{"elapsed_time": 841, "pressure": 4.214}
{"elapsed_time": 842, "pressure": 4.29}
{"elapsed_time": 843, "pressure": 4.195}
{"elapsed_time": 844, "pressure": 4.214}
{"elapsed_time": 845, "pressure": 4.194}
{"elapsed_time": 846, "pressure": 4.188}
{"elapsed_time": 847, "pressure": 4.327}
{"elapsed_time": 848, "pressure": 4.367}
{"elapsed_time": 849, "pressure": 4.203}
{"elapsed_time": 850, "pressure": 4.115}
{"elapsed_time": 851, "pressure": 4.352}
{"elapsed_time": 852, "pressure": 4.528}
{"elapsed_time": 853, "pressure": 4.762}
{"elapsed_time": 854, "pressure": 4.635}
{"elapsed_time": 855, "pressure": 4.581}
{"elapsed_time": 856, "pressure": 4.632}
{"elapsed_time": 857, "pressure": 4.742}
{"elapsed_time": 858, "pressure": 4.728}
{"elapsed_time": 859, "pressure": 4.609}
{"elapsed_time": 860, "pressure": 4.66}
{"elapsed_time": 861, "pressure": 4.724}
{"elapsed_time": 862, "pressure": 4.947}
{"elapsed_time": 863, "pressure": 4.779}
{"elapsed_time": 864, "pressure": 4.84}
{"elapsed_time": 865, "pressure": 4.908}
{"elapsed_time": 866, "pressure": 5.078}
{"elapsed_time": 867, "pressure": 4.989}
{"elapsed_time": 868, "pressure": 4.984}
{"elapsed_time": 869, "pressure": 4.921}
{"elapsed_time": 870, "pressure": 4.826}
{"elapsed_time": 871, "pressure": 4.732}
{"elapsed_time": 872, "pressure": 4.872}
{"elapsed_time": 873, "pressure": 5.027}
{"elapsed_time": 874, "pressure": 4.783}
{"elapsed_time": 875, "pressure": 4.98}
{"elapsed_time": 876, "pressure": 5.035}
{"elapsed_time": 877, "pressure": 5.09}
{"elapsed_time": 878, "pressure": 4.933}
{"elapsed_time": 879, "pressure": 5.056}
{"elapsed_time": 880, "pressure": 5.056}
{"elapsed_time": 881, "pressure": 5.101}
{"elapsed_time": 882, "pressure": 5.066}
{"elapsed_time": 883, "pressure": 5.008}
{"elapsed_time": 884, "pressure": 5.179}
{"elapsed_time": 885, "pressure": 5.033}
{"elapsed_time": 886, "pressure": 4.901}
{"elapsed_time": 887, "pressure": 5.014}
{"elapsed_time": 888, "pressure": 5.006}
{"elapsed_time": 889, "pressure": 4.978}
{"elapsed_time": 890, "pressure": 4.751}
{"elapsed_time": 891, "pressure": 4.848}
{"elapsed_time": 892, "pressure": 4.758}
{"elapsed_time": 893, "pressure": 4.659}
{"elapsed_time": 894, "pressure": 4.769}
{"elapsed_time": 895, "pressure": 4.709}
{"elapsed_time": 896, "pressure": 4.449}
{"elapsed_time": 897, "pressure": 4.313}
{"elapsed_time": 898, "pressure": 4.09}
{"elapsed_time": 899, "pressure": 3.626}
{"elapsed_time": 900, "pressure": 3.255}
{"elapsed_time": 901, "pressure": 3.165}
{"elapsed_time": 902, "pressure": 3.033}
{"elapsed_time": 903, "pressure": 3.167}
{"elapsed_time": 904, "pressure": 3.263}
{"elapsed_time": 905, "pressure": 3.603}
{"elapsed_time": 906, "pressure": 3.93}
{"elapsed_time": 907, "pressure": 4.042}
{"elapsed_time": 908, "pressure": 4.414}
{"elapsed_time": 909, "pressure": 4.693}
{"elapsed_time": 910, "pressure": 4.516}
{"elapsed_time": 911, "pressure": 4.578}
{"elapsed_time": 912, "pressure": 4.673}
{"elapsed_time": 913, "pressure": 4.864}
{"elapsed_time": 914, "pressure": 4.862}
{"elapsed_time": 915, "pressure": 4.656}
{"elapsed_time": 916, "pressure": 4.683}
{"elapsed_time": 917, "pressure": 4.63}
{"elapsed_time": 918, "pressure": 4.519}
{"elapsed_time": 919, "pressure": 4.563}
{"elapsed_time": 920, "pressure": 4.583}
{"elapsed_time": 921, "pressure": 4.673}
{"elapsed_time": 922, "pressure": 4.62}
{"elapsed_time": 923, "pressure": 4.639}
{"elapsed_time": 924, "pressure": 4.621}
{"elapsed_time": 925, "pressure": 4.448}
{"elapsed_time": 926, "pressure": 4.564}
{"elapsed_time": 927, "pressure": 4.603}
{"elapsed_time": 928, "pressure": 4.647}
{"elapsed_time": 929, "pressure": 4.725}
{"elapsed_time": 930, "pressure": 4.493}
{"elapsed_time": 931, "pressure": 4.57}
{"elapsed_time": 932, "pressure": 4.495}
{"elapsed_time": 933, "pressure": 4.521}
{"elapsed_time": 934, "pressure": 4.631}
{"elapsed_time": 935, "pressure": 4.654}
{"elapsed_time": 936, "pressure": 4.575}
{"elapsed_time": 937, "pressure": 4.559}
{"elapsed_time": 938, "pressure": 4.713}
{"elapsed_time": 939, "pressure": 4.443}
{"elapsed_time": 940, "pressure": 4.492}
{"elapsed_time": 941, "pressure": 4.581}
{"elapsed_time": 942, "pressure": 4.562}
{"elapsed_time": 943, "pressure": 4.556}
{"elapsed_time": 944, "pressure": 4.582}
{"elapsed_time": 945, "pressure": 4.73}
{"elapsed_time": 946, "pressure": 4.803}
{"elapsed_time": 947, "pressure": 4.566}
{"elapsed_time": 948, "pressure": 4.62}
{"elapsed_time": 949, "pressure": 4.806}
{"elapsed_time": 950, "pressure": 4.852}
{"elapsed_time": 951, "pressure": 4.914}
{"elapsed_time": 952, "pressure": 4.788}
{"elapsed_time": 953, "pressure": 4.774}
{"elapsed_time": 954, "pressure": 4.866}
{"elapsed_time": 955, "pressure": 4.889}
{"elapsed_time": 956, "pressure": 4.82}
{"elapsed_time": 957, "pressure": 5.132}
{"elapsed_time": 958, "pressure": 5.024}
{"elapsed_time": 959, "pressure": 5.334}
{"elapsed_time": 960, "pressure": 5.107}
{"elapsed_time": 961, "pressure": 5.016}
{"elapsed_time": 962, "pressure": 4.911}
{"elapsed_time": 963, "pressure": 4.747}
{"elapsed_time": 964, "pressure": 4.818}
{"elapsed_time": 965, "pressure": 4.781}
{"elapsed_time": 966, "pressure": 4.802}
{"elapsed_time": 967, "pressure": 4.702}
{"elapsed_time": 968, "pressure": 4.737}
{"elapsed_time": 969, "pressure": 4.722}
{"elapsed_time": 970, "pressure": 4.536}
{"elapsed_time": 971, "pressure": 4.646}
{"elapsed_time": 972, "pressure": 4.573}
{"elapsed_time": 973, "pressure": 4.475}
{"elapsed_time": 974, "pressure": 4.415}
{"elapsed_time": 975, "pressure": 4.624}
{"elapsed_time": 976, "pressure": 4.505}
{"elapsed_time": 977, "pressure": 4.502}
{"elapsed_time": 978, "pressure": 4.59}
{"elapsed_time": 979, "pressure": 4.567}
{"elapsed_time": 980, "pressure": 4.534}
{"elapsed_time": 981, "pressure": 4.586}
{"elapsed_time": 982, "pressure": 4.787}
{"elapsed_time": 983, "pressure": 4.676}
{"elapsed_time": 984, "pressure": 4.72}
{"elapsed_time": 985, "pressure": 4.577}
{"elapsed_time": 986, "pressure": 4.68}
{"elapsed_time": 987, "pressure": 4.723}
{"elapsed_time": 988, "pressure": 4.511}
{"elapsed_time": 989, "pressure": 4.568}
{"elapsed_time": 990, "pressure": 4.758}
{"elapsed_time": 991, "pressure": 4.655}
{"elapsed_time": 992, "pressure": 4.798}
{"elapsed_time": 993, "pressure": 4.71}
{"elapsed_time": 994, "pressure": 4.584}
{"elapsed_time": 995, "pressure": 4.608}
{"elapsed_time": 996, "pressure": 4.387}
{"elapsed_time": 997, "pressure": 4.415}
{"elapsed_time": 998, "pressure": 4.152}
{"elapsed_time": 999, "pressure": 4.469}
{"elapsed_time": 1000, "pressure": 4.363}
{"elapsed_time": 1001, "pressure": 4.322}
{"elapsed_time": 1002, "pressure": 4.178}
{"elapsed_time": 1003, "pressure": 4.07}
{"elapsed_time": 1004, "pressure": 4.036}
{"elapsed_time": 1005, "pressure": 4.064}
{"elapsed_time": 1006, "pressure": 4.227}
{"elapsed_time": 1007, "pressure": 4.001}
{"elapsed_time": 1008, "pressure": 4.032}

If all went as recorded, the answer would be 4.58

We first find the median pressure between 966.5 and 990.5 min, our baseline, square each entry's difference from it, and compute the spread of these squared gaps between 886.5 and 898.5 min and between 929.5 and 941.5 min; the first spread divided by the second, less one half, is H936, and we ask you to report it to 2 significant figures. 12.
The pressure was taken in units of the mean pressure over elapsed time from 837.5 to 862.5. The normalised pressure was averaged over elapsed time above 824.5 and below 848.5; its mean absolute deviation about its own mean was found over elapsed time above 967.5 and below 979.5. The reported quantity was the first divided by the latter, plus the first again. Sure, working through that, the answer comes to 56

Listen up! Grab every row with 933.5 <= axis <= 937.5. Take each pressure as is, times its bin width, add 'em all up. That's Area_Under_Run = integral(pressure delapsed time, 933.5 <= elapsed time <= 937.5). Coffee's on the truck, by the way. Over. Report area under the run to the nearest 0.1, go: 18.4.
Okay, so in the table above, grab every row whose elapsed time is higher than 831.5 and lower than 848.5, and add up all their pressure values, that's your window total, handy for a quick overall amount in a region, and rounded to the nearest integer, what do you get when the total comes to 71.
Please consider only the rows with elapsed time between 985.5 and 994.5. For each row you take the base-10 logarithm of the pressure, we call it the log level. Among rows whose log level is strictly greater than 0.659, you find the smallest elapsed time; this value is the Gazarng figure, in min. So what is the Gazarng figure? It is 986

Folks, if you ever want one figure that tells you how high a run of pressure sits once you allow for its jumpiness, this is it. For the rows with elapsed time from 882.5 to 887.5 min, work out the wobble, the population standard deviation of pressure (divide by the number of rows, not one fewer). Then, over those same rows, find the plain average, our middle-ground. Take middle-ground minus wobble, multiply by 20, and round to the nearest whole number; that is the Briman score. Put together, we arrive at 99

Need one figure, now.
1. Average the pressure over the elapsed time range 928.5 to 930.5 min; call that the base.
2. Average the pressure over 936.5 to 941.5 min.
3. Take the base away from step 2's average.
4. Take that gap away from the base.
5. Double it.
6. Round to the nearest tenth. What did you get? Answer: 9.3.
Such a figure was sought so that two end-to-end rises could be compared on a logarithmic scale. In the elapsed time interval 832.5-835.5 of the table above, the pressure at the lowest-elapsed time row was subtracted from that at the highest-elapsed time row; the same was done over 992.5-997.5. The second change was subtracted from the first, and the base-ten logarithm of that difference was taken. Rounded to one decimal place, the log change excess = -0.6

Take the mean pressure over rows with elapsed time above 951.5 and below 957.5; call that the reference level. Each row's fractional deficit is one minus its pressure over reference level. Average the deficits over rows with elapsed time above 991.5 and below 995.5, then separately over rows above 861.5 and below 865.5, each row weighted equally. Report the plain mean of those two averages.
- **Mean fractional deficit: 0.022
